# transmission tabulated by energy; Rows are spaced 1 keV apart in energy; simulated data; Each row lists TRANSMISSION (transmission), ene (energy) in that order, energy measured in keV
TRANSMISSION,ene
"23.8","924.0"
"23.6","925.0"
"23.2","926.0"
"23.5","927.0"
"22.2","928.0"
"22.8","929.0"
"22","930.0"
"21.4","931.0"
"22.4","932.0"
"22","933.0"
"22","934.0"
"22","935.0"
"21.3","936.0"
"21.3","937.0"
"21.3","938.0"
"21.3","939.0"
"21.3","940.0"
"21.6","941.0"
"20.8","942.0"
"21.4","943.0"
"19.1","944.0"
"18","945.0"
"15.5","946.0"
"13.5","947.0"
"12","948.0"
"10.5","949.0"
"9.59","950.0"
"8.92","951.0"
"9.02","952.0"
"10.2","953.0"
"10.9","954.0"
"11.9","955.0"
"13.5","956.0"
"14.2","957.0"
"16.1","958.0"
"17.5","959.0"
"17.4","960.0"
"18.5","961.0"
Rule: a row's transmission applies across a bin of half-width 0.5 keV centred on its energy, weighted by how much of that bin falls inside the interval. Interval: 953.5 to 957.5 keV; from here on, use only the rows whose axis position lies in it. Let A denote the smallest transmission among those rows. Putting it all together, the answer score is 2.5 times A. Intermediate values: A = 10.9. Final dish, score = 27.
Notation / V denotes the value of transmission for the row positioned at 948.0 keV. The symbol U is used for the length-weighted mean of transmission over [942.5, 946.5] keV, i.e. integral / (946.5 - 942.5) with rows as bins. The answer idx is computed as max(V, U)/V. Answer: 1.54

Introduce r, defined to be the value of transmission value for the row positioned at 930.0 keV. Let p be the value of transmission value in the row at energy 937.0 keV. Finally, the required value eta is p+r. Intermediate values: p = 21.3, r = 22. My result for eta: 43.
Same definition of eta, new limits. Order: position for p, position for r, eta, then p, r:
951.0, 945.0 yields 27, 8.92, 18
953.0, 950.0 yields 20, 10.2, 9.59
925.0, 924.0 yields 47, 23.6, 23.8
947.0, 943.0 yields 35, 13.5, 21.4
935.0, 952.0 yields 31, 22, 9.02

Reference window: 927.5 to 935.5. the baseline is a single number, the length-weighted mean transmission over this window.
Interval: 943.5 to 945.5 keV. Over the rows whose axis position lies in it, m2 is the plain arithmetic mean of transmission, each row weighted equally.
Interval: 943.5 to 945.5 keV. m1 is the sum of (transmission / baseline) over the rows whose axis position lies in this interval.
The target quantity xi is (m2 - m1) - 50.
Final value -33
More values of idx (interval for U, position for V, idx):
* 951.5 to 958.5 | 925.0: 1.00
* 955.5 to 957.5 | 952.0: 1.54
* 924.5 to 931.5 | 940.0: 1.06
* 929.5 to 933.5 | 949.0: 2.09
